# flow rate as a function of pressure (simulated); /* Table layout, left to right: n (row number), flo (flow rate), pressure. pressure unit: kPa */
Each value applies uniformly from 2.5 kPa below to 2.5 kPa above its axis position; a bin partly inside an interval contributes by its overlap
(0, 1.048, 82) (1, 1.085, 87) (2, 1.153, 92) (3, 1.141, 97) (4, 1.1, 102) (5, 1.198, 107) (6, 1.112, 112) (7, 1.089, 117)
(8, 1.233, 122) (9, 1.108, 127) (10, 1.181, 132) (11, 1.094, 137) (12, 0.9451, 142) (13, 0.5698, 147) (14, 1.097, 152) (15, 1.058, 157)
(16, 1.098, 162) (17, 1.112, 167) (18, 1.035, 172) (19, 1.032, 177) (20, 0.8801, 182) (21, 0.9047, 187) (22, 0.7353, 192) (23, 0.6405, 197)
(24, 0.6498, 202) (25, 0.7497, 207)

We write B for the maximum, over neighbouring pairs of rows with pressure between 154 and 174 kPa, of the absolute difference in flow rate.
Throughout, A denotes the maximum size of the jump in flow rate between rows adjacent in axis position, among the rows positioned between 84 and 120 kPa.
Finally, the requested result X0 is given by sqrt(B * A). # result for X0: 0.09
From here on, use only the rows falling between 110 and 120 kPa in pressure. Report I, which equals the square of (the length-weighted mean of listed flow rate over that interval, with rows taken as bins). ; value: 1.22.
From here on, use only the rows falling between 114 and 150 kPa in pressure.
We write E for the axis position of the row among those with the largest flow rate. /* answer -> 122 kPa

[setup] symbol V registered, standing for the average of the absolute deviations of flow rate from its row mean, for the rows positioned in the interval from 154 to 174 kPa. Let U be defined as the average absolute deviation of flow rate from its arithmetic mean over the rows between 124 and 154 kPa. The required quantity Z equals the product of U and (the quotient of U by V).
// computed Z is 0.89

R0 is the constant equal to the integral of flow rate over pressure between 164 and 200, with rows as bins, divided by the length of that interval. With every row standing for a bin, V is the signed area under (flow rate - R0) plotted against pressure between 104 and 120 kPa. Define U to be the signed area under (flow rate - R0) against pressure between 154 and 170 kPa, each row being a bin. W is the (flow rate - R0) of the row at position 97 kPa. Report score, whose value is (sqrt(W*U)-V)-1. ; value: -3.85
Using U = 2.9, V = 3.7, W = 0.24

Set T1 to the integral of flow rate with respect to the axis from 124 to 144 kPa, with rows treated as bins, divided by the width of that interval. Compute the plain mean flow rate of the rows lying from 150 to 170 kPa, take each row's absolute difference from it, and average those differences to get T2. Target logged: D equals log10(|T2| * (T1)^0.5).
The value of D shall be -1.76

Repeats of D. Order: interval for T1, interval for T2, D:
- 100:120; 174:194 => -1.07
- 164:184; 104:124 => -1.24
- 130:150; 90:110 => -1.57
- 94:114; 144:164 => -0.69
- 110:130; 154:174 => -1.51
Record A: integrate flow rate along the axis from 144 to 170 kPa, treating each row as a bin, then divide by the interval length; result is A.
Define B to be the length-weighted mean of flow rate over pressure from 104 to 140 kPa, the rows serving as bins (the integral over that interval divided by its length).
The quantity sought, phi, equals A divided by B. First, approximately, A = 0.99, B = 1.14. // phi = 0.86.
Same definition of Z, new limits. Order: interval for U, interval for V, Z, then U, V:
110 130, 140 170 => 0.02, 0.049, 0.148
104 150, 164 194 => 0.16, 0.134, 0.110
